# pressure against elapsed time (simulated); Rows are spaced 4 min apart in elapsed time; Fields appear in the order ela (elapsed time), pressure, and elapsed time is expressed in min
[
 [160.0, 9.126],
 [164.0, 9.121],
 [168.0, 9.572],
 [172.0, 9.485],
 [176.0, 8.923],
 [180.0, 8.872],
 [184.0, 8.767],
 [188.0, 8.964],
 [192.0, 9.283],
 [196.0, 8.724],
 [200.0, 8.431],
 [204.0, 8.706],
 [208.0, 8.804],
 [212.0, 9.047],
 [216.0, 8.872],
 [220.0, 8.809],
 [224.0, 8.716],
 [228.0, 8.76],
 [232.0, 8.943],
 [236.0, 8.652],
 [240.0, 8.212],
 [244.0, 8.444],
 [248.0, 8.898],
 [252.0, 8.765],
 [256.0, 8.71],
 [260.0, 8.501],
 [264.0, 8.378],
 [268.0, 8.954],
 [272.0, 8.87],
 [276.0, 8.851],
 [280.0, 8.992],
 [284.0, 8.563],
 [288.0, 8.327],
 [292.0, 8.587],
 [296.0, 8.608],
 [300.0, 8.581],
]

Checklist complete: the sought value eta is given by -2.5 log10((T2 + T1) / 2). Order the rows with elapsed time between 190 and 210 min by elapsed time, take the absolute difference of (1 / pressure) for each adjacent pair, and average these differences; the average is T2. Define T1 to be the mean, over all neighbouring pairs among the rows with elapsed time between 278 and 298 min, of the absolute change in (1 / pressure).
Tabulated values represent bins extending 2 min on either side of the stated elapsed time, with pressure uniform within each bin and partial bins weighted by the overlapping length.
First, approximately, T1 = 0.0032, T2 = 0.0040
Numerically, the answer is 6.11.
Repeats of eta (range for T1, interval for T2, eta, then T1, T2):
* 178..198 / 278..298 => 6.16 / 0.0036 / 0.0032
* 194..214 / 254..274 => 6.25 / 0.0030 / 0.0033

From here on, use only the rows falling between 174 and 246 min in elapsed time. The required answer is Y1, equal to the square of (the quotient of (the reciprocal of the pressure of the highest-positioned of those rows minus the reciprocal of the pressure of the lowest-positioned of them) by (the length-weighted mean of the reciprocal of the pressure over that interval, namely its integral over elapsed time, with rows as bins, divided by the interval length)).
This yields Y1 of 0.0031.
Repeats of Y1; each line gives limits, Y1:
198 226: 0.0012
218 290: 0.0033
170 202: 0.0138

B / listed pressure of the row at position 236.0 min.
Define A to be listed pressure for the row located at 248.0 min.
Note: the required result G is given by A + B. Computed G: 17.55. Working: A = 8.898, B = 8.652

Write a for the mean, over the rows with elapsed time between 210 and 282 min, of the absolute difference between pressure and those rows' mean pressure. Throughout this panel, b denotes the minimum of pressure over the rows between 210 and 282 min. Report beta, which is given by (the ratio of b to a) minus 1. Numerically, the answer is 45.5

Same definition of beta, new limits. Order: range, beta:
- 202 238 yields 90.5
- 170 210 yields 38.3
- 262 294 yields 35.8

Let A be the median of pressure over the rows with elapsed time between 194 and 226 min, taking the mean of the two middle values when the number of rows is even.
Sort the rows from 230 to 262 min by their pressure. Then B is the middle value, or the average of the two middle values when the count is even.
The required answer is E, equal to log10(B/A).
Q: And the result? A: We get -0.004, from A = 8.76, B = 8.68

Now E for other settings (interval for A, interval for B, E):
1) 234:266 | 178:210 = 0.010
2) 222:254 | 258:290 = -0.002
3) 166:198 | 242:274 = -0.010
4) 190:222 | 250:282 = 0.000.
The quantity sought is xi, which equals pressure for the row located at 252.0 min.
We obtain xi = 8.765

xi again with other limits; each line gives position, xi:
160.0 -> 9.126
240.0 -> 8.212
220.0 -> 8.809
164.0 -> 9.121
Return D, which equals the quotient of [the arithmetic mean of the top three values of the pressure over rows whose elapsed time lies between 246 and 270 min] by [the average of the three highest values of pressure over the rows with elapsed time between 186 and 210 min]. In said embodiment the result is 0.98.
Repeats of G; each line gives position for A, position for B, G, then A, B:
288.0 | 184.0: 17.09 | 8.327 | 8.767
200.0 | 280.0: 17.42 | 8.431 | 8.992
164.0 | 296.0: 17.73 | 9.121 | 8.608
